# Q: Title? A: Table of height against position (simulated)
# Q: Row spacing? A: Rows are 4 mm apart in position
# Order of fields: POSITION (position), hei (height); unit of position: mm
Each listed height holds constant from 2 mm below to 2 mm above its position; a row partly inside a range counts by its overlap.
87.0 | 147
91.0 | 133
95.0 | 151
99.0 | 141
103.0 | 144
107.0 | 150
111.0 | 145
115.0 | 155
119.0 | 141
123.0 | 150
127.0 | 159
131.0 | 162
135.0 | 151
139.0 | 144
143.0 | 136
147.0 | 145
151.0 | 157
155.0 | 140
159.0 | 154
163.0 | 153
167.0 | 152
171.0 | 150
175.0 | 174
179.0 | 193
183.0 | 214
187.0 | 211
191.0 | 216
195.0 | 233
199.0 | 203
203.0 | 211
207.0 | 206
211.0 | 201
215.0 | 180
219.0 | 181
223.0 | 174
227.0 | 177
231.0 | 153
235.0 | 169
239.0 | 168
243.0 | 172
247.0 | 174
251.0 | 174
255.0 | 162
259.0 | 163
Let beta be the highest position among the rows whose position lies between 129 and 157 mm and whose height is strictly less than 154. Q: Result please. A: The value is 155.0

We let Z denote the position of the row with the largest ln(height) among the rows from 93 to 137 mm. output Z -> 131.0 mm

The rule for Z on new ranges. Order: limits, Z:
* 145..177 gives 175.0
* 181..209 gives 195.0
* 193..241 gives 195.0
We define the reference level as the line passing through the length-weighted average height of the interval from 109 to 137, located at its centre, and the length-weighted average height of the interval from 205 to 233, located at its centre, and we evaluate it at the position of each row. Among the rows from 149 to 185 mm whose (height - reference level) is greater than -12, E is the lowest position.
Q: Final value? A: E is 151.0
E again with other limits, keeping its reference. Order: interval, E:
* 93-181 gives 95.0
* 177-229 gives 179.0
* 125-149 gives 127.0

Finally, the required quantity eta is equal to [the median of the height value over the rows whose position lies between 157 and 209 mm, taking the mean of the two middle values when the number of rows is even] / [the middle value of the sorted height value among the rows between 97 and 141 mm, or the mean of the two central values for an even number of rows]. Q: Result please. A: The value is 1.35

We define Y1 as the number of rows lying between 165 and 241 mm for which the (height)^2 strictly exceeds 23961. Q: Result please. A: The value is 16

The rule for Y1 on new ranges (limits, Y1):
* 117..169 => 3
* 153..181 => 2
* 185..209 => 6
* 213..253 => 9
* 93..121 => 1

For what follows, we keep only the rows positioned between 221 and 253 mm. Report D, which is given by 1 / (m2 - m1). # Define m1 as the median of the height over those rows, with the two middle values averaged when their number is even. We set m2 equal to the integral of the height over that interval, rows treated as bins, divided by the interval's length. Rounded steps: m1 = 173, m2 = 170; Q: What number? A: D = -0.3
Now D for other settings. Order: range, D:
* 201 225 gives 0.9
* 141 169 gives -0.3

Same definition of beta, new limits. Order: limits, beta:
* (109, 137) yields 135.0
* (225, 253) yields 231.0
